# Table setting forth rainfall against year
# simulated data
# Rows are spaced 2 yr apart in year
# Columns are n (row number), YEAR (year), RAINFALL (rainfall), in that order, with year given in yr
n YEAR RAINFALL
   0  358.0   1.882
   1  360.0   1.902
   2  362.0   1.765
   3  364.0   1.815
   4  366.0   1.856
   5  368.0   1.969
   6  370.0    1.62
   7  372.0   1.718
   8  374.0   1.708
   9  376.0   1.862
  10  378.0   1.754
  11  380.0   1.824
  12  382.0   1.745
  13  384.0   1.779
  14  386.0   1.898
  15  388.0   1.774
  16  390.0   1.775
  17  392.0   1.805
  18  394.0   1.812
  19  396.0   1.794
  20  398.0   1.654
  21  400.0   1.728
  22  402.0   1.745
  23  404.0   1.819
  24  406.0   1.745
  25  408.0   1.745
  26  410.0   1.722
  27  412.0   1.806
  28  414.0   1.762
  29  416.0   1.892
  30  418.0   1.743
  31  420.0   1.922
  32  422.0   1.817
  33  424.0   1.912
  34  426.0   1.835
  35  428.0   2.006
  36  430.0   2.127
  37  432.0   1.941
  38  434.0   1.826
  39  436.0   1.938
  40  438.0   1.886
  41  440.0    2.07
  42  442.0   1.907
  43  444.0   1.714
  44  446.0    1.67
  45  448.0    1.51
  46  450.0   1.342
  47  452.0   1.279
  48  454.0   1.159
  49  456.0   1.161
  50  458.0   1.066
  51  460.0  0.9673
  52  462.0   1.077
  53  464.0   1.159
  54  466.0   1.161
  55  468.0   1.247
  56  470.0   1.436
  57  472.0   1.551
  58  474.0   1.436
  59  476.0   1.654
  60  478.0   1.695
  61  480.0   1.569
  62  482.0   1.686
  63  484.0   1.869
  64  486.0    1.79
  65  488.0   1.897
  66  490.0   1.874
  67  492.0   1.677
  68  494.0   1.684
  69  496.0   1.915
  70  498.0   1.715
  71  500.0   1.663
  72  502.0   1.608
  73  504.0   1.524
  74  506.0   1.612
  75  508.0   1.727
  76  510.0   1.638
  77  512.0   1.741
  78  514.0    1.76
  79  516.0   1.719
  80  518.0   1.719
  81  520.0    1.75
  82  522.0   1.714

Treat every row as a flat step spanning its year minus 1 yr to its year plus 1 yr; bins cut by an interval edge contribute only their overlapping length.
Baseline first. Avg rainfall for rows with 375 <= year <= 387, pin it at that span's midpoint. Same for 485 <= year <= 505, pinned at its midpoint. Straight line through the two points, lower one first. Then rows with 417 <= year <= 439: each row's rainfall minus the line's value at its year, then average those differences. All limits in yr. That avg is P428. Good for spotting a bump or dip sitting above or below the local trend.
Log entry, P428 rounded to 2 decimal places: 0.13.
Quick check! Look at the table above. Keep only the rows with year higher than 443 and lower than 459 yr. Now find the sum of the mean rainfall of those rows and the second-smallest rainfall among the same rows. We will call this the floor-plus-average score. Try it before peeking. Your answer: 2.5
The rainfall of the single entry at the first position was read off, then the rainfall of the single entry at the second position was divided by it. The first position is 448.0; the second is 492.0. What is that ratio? 1.1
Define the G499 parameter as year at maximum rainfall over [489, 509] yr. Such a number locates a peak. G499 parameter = 496.0 yr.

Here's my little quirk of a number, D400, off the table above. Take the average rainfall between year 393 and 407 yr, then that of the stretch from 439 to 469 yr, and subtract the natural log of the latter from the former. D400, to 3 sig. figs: 1.44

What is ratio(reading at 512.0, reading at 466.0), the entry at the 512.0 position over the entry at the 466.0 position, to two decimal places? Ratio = 1.50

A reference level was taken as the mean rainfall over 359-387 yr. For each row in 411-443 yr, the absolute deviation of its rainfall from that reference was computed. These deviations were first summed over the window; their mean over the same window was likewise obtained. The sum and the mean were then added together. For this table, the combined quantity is 1.9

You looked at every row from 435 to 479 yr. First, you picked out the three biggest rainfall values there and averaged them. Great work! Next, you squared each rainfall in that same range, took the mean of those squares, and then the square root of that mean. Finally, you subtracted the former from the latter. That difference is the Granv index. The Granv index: -0.48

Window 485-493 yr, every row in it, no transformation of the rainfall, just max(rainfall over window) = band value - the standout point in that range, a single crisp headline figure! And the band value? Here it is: 1.897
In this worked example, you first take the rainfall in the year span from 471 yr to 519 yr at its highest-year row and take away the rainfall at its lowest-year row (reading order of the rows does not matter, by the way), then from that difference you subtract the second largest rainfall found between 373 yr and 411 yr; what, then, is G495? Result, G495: -1.69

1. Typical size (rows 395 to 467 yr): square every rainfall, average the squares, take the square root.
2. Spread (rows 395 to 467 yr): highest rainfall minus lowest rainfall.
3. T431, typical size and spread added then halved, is 1.42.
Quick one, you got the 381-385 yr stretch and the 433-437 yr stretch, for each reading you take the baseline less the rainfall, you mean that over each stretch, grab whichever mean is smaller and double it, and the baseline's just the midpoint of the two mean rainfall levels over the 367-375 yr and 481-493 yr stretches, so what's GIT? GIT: -0.21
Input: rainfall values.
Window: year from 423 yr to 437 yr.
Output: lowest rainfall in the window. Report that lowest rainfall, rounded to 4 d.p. 1.8260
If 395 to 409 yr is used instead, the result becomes 1.6540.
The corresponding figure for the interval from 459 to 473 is 0.9673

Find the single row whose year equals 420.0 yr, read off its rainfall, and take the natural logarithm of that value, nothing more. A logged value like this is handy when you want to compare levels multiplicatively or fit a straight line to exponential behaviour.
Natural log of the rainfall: 0.65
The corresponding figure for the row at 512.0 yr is 0.55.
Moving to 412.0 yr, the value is 0.59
